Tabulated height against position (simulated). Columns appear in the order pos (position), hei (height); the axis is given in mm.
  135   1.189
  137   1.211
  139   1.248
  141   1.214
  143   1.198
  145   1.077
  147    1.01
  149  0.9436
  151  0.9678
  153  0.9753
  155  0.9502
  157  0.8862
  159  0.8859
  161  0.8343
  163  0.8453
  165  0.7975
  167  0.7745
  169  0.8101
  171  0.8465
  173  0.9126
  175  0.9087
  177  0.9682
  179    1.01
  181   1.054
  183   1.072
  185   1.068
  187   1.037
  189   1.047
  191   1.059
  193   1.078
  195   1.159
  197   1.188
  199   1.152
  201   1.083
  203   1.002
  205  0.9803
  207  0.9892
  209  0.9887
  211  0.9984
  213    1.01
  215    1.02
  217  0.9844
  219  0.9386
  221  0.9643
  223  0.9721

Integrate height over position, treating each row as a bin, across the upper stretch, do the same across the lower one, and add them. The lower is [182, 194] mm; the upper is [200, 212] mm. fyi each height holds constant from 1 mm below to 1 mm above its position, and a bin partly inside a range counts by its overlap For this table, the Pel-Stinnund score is 24.8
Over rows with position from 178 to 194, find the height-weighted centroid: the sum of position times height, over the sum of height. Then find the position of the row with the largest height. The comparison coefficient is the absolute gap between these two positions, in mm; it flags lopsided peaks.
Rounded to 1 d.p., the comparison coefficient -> 7.0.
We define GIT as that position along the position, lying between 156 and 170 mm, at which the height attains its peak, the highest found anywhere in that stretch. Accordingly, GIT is 157 mm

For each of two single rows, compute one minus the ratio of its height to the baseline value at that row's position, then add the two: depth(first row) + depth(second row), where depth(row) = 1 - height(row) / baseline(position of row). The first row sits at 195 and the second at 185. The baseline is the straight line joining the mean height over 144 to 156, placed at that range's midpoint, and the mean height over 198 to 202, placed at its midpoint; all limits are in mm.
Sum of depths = -0.04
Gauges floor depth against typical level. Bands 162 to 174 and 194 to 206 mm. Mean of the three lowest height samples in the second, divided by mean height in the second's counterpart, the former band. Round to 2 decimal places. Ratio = 1.23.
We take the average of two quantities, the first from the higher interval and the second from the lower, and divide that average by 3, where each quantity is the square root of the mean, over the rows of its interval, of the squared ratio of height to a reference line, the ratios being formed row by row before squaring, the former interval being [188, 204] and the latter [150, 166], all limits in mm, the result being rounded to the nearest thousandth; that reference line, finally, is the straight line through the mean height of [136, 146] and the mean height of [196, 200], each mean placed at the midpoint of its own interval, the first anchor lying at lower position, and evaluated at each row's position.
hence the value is 0.282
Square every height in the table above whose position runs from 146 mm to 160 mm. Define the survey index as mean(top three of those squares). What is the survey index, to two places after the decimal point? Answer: 0.97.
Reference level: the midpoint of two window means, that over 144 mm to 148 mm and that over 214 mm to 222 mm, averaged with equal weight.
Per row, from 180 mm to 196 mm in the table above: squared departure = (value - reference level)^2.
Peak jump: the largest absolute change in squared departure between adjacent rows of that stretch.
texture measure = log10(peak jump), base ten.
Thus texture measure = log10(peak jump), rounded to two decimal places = -1.76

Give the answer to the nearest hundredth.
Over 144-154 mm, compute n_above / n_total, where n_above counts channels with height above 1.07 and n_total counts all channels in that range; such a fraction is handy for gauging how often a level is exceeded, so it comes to 0.20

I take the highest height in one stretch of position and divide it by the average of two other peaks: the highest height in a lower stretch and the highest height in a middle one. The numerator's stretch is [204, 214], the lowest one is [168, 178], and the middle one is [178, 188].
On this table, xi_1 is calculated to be 0.99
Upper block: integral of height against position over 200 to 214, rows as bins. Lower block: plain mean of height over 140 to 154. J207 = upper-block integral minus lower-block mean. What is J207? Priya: 13.05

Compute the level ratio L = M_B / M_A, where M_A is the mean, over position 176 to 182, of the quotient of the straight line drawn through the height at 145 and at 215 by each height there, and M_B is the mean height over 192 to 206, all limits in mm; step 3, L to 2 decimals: 1.05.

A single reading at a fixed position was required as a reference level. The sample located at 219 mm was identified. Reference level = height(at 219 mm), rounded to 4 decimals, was 0.9386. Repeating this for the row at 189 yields 1.0470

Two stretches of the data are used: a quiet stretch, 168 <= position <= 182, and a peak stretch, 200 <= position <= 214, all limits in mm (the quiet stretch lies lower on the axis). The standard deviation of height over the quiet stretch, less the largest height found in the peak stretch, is -1.00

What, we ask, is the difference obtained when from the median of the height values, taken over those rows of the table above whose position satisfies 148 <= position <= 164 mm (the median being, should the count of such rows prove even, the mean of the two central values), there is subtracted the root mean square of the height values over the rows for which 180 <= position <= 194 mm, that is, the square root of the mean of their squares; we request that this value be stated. -0.14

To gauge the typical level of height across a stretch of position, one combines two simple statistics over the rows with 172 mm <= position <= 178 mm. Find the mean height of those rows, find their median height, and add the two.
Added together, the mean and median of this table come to 1.84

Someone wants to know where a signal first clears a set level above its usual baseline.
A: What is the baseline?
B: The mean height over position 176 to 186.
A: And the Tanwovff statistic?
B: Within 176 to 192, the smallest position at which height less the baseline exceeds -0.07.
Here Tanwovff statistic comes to 177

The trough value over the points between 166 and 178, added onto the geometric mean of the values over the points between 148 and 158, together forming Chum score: 1.72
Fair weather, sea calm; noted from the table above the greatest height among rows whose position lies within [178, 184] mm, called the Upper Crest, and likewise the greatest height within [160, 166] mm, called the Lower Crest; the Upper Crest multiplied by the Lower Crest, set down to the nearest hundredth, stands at 0.91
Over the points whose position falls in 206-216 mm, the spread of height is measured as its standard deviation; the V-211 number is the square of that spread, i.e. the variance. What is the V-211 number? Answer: 0.000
